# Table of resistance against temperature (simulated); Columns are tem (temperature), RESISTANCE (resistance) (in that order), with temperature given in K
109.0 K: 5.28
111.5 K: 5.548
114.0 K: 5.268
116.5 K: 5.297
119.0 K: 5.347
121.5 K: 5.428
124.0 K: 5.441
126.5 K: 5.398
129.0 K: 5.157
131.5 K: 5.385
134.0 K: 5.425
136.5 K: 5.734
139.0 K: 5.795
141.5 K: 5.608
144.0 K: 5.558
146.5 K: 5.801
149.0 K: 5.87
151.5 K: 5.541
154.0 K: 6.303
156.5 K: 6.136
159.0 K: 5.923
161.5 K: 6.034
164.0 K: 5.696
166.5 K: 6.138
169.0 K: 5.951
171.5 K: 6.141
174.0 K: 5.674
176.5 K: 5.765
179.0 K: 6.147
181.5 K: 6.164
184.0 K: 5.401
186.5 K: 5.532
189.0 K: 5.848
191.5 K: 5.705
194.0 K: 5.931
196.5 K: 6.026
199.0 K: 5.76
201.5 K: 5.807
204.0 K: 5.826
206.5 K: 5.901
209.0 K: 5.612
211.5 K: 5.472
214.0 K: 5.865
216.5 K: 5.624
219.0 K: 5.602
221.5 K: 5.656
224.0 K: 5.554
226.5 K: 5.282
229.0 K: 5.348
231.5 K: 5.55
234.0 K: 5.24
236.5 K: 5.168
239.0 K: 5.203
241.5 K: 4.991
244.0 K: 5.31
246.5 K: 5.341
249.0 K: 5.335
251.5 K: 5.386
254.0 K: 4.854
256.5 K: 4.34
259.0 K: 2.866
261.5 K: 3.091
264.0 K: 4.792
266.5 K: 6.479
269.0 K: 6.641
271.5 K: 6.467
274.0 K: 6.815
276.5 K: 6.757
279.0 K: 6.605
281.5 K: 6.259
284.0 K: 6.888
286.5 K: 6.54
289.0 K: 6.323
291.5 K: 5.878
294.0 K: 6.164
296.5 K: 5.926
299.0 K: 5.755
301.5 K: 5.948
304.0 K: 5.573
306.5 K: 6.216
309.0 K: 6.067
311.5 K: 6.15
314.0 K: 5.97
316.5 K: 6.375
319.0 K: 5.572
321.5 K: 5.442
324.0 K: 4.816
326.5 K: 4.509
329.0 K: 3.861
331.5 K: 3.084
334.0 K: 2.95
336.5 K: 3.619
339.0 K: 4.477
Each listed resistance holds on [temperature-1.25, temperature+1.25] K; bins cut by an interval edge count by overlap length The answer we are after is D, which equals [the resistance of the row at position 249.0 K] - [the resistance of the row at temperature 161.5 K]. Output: -0.7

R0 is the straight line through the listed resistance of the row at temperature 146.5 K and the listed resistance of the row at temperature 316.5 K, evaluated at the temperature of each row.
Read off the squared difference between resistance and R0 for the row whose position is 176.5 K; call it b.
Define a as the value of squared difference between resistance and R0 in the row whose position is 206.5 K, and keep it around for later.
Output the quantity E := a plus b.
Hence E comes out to 0.0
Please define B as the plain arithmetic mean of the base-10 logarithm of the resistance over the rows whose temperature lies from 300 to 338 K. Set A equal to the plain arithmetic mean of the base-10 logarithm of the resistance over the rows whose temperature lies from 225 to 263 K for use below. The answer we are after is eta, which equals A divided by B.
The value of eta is 0.984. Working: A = 0.682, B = 0.693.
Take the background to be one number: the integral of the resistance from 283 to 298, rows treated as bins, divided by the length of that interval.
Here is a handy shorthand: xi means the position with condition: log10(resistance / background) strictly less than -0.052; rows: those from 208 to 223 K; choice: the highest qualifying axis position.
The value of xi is 211.5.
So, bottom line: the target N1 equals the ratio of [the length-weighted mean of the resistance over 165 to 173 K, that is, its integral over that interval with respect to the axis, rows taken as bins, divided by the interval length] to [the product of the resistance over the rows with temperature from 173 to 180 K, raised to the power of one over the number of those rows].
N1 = 1.03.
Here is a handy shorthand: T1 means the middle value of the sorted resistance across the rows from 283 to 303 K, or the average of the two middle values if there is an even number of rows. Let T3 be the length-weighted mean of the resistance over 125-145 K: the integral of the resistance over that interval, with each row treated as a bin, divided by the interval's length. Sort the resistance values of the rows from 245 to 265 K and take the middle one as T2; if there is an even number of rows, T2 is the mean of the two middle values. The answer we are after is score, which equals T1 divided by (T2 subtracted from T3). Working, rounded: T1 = 6.1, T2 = 4.8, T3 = 5.51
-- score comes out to 9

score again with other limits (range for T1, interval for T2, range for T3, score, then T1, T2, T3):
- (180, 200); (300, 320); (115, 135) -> -9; 5.8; 6.0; 5.36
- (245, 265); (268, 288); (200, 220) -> -5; 4.8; 6.6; 5.72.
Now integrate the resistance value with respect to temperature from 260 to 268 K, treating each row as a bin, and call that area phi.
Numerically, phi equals 38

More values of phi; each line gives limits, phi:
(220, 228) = 44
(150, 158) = 48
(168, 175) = 42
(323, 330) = 31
